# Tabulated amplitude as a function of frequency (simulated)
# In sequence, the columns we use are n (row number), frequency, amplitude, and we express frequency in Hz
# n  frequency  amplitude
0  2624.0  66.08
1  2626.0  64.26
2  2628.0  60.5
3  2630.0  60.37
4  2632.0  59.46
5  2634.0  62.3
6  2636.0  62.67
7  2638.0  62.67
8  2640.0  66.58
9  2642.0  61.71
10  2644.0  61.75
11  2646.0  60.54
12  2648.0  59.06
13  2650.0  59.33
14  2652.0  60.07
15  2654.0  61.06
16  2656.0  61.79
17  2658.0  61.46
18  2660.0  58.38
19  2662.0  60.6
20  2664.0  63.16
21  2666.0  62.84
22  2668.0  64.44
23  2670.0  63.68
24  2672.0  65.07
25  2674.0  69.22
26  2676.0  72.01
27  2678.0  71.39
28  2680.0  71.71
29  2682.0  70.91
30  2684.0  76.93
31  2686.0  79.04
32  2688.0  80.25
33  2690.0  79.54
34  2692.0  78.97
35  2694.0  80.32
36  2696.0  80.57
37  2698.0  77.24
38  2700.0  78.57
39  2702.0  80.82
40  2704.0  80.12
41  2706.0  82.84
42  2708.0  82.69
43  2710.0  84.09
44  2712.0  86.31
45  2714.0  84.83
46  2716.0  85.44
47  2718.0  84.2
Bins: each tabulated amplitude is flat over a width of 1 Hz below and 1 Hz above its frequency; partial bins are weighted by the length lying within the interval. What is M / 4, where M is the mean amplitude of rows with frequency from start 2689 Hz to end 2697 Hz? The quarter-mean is 20.0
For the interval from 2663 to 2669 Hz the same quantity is 15.9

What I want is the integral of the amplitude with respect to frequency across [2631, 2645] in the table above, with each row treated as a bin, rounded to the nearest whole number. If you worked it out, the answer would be 874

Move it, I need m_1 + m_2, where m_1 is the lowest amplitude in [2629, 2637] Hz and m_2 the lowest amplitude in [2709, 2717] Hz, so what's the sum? 144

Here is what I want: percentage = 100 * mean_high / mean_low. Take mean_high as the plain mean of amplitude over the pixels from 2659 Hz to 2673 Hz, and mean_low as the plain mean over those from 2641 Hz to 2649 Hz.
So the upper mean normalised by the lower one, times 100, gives 103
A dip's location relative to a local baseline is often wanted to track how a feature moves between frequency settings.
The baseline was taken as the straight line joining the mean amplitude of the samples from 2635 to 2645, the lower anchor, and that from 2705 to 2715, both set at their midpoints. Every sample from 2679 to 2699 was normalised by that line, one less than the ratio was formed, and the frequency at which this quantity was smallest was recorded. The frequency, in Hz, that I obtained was 2682.0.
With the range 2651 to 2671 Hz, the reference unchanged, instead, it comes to 2660.0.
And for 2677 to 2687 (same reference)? 2682.0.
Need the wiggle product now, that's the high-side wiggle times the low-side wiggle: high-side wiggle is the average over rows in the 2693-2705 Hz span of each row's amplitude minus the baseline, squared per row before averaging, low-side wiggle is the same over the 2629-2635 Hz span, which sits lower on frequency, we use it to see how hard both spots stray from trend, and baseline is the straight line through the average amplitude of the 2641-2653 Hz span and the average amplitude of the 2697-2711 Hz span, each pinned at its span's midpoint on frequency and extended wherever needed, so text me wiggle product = 109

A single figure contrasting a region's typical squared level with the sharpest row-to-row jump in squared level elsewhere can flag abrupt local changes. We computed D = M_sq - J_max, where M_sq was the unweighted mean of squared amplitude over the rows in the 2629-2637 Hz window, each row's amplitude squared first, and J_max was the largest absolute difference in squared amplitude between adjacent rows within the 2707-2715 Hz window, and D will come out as 3369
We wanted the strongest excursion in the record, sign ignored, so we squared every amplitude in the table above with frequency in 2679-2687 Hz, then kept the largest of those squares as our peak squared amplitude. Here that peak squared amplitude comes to 6247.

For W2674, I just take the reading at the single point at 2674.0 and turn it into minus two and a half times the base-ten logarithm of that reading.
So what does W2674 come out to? -4.60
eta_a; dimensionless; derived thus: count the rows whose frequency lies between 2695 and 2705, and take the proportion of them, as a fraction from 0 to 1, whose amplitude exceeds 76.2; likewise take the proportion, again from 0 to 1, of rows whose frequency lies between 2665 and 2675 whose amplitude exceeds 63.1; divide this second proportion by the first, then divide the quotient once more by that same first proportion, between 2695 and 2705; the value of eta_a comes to 0.80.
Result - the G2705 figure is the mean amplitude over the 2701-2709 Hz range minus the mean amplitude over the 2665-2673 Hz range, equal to 18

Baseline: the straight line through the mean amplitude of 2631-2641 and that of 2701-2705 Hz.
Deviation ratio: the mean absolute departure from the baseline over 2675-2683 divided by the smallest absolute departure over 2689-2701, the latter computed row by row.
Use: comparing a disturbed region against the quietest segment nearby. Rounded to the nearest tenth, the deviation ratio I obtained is 2.4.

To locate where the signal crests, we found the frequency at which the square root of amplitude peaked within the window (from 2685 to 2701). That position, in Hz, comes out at 2696.0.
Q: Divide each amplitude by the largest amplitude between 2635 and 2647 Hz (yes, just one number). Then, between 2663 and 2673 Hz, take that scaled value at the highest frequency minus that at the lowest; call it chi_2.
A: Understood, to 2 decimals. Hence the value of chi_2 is 0.03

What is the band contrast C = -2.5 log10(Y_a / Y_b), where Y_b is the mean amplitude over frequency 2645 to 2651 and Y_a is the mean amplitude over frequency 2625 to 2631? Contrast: -0.04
